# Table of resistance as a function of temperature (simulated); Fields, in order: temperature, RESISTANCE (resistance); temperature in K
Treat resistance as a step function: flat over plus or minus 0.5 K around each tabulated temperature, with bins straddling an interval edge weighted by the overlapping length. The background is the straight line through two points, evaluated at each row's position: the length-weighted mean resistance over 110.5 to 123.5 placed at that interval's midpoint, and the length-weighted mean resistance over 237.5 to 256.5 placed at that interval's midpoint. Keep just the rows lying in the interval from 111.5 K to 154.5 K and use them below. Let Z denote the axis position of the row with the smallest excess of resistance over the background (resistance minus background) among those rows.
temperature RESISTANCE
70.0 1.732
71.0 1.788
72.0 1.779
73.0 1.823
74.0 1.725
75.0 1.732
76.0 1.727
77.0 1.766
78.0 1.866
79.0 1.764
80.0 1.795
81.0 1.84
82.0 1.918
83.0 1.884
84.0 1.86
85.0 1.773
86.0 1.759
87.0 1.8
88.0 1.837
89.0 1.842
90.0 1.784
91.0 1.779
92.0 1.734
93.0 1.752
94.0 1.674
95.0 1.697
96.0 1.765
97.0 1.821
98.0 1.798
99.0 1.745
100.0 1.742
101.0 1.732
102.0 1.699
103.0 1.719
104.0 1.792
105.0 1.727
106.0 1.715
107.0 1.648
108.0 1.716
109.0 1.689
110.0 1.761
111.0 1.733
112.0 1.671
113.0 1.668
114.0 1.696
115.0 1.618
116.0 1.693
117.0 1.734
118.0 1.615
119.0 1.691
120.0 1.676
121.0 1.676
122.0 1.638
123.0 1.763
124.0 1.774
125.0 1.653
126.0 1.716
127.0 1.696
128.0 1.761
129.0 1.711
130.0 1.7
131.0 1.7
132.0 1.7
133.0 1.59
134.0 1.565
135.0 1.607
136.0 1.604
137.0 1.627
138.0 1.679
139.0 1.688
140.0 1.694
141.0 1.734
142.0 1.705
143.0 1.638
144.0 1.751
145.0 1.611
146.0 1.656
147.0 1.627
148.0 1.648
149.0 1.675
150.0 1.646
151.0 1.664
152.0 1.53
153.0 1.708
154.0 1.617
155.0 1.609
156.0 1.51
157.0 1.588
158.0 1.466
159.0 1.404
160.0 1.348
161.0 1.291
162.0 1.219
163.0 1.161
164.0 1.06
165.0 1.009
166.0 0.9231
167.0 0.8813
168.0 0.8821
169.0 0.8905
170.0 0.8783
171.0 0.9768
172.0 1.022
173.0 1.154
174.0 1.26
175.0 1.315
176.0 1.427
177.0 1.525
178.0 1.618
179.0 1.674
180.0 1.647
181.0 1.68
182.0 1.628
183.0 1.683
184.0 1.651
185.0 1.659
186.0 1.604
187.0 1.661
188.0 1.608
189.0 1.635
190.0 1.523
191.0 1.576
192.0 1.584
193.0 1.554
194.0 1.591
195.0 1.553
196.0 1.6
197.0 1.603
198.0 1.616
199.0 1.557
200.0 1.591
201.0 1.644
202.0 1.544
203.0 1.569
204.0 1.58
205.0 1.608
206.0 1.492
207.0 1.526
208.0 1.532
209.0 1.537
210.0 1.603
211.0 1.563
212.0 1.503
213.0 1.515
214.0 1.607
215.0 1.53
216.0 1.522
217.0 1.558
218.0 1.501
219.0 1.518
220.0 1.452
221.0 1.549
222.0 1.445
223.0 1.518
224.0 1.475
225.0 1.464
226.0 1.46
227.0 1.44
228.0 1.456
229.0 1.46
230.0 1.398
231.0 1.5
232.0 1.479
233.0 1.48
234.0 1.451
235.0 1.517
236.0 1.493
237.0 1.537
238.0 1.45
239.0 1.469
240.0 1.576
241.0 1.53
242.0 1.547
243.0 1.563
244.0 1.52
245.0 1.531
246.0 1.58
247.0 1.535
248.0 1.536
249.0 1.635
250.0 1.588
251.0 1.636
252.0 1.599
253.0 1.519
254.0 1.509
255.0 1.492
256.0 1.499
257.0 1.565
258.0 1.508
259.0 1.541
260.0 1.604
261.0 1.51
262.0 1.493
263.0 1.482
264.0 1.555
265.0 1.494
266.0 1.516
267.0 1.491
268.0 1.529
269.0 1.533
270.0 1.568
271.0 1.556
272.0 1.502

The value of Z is 152.0 K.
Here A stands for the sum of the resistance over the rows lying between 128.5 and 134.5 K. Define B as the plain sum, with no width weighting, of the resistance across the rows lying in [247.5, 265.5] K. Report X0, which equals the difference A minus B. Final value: -18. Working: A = 10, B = 27.8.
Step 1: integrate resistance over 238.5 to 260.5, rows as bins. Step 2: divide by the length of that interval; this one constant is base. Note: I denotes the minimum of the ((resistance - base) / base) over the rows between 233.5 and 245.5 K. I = -0.06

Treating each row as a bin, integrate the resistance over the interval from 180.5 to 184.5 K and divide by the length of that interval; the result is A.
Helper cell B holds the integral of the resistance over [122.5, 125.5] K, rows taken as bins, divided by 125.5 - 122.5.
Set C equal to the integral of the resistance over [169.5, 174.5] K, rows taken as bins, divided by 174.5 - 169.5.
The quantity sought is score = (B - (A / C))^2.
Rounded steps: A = 1.66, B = 1.73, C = 1.06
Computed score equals 0.03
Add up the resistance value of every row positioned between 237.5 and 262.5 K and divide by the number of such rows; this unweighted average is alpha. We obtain 1.54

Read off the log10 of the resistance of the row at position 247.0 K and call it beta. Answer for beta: 0.186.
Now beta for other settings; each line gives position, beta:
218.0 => 0.176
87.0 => 0.255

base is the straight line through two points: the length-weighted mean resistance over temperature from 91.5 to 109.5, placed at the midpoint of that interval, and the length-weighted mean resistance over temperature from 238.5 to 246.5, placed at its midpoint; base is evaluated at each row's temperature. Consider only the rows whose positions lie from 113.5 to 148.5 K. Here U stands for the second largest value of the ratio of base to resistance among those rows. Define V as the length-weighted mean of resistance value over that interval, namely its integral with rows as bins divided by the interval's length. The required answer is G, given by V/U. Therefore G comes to 1.6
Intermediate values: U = 1.06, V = 1.68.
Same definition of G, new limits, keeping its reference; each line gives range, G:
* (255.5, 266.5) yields 1.5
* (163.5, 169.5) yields 0.5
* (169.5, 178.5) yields 0.7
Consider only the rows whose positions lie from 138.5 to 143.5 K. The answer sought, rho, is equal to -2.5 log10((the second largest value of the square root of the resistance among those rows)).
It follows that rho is -0.290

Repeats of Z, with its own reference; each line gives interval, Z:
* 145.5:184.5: 167.0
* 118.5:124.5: 122.0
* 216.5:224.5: 222.0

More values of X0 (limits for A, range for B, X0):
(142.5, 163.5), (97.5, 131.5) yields -26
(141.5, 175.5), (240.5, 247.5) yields 36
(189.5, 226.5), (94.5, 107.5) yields 35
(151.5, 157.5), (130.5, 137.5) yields -2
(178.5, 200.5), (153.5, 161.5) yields 24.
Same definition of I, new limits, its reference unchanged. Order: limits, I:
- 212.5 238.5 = -0.10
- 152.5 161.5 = -0.17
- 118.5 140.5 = 0.01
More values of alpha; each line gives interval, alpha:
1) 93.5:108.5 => 1.73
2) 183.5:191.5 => 1.61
